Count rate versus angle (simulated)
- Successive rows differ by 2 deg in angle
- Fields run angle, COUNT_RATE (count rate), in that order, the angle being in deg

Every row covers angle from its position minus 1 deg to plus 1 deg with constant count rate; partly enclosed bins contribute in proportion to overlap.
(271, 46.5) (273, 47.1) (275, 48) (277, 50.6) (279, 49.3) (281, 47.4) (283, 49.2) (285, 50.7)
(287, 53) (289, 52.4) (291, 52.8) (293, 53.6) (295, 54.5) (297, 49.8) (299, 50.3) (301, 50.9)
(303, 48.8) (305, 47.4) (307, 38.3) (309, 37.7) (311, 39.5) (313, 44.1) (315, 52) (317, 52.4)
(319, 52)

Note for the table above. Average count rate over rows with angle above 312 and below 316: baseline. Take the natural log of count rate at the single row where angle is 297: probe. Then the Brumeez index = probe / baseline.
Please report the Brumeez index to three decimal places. 0.081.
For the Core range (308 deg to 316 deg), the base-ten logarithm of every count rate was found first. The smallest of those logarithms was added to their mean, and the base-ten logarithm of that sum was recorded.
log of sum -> 0.506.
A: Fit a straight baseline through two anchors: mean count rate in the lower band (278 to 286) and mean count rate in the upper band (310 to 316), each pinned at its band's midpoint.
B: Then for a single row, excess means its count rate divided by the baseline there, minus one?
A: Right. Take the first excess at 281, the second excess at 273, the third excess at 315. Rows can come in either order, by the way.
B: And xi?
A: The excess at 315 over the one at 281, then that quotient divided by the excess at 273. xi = 65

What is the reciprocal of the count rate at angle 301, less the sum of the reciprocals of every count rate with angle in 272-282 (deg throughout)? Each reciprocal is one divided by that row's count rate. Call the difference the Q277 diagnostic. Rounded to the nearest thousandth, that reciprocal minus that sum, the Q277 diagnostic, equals -0.084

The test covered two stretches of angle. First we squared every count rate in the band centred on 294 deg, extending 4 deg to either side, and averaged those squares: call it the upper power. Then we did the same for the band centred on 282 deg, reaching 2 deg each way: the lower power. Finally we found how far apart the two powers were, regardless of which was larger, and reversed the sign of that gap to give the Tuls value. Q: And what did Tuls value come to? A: -444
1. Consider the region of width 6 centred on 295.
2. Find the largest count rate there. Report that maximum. 54.5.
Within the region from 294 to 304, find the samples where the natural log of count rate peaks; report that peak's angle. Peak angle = 295 deg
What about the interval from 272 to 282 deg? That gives 277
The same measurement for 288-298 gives 295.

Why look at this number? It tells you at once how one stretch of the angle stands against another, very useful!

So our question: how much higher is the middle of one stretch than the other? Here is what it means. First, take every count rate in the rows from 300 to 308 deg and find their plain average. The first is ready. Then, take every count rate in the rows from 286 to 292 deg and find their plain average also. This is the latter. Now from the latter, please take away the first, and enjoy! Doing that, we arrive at 6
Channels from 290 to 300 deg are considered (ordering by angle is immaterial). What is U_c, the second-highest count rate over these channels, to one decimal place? 53.6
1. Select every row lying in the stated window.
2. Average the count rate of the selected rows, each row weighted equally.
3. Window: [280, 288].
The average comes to 50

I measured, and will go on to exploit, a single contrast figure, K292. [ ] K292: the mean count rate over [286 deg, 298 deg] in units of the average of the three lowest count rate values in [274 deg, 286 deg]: 1.09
